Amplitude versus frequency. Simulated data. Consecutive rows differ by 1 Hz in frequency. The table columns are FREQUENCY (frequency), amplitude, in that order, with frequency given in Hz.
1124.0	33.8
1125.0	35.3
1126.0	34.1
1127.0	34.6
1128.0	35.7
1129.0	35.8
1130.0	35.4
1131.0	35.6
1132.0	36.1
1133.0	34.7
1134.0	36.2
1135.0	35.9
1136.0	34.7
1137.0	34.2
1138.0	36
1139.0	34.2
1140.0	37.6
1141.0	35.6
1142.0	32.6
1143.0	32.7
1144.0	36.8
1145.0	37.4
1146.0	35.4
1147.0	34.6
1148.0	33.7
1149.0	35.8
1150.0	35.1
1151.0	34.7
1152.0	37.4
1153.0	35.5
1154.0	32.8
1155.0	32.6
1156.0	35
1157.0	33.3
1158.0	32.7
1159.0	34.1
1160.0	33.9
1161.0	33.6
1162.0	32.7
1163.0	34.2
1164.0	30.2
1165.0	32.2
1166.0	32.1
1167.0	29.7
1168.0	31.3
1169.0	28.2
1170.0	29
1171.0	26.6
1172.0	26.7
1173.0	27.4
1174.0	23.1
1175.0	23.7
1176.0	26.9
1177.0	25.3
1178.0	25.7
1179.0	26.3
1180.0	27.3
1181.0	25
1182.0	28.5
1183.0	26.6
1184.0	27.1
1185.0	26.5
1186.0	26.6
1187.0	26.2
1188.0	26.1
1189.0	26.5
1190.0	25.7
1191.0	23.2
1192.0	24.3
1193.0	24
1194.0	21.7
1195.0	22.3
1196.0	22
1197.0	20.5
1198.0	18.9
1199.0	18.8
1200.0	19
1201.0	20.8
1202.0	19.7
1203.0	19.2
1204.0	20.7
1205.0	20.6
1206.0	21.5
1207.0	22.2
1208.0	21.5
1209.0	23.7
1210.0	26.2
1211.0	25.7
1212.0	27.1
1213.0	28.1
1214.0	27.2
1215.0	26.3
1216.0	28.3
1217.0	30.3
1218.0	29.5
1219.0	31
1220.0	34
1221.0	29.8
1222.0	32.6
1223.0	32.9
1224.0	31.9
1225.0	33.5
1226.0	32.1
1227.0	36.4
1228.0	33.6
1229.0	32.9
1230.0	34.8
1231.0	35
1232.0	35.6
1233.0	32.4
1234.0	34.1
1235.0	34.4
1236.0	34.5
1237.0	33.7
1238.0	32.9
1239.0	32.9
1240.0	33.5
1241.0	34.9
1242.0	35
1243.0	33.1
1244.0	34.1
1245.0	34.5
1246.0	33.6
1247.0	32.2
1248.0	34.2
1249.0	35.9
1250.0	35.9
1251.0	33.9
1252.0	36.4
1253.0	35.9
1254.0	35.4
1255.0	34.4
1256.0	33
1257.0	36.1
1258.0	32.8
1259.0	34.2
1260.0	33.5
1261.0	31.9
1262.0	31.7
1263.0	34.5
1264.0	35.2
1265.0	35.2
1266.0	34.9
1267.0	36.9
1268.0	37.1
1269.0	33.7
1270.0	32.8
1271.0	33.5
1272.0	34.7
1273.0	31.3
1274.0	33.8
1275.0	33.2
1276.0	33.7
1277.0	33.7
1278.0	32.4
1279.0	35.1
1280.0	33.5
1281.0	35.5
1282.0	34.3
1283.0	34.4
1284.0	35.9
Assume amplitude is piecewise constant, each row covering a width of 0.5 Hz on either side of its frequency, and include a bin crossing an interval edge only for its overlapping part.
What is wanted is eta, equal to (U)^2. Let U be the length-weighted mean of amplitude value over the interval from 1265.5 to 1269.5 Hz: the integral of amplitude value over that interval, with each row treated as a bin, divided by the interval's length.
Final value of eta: 1271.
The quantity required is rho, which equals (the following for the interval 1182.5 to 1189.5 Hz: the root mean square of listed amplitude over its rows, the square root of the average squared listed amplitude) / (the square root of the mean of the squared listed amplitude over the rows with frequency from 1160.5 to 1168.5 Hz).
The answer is 0.83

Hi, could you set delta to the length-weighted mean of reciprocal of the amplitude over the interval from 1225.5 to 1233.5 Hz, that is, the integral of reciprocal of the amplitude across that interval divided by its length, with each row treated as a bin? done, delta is 0.0294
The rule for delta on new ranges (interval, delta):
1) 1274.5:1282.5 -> 0.0295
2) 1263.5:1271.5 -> 0.0287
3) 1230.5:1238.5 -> 0.0294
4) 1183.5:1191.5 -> 0.0386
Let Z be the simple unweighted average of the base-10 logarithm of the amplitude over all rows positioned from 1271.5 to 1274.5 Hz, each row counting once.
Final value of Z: 1.52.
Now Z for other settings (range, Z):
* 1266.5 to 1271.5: 1.54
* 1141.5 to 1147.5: 1.54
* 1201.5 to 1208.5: 1.32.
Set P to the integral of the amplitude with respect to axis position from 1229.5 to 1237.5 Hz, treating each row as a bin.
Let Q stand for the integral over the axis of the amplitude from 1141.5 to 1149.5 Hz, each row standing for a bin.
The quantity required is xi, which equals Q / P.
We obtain 1.02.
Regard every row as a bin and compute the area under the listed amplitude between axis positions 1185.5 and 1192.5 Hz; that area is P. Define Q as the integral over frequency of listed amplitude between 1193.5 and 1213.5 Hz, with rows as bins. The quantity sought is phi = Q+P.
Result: 619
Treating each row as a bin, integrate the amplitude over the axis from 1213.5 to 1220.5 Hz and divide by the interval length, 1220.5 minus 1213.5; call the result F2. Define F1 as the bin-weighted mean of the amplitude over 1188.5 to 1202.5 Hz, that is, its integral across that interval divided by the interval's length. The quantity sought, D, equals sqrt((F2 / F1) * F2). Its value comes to 6.3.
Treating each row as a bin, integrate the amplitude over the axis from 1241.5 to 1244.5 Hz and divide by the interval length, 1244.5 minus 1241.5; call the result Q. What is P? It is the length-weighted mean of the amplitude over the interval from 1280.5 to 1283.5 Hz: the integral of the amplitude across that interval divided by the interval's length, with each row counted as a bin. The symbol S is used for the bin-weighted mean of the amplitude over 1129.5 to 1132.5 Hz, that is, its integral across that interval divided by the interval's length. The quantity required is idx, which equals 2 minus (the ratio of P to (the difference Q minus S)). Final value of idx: 23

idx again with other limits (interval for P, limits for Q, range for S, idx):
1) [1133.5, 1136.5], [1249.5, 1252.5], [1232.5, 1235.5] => -18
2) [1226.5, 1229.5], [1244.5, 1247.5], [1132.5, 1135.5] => 18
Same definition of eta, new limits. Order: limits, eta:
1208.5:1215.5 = 693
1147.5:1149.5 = 1208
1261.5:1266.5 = 1176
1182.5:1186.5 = 713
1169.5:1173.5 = 752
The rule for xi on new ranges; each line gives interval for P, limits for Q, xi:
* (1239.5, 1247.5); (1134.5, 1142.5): 1.04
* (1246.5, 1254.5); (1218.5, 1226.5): 0.92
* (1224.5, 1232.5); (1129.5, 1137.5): 1.03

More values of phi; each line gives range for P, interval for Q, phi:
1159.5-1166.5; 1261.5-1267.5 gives 437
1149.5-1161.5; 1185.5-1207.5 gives 901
